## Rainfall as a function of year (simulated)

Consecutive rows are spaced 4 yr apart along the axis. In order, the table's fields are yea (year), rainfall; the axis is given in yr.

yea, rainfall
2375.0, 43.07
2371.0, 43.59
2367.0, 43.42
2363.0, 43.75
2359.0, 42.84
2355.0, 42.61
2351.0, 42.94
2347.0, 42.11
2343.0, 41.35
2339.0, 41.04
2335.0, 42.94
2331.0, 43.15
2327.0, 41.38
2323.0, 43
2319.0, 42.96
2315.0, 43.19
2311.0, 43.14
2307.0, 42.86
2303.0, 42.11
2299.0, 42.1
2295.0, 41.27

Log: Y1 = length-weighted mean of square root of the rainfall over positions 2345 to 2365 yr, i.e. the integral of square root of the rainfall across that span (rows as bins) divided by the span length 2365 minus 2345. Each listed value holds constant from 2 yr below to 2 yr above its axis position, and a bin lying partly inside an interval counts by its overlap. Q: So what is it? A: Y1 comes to 6.55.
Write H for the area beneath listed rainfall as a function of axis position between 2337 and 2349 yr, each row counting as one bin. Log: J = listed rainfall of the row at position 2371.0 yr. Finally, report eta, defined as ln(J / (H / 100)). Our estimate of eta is 2.17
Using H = 498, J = 43.59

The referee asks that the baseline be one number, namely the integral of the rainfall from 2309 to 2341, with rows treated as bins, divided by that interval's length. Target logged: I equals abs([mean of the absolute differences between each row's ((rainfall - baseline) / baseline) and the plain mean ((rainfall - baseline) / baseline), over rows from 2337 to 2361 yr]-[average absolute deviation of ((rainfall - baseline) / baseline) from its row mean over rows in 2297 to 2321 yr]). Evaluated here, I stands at 0.0055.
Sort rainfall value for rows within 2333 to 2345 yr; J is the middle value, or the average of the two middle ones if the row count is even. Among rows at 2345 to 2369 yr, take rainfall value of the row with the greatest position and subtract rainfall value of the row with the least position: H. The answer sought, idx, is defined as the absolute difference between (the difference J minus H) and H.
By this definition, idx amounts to 39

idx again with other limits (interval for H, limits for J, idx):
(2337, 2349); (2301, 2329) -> 41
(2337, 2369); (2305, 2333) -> 38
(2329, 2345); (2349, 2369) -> 47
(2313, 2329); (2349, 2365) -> 47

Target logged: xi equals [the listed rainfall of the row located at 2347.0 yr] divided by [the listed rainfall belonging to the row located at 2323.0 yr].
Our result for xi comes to 0.98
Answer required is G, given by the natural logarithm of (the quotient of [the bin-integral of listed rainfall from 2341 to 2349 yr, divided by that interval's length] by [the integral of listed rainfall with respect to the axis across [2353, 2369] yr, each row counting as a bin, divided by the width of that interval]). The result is -0.034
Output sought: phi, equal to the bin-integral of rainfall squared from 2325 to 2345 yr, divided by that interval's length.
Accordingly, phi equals 1762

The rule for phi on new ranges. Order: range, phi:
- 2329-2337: 1853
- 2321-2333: 1808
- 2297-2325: 1829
